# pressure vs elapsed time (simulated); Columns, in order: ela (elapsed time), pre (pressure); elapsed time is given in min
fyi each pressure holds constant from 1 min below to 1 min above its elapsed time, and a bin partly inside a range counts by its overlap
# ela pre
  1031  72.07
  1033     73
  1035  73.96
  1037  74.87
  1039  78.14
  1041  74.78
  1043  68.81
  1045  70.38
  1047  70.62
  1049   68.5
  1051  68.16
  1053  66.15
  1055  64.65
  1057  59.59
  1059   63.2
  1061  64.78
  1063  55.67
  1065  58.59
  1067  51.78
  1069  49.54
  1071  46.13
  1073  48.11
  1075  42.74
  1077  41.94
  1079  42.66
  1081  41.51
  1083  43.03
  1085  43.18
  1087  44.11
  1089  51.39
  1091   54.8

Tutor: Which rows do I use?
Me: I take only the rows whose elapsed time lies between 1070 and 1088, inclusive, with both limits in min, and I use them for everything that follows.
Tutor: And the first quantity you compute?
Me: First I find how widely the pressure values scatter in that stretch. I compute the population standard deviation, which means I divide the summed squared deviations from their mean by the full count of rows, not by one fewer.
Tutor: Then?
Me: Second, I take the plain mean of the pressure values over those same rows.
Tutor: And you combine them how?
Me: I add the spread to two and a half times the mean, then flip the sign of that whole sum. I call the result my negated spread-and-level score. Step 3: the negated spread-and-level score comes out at -111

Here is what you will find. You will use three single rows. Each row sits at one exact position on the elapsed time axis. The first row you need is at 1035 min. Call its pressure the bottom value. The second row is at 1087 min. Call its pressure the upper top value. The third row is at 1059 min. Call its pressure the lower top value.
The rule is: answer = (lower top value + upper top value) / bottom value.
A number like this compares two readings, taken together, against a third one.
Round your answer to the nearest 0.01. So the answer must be 1.45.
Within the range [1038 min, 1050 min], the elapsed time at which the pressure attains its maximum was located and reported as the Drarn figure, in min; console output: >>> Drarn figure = 1039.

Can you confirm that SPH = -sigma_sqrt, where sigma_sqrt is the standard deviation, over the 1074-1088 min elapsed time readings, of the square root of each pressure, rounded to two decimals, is -0.06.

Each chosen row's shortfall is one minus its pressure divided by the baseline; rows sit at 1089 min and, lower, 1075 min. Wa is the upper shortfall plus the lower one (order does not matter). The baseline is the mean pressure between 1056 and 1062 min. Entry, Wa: 0.49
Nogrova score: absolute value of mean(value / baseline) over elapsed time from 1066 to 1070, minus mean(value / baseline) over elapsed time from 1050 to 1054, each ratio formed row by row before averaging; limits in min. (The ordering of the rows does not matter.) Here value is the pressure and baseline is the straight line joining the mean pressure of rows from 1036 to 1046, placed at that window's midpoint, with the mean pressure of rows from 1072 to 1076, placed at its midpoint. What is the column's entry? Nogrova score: 0.045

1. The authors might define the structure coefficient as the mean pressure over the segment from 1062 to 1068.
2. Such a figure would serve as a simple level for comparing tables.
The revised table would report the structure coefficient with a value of 55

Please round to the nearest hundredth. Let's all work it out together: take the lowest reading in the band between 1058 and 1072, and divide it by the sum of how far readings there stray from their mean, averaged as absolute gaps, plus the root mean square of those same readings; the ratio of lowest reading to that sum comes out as 0.75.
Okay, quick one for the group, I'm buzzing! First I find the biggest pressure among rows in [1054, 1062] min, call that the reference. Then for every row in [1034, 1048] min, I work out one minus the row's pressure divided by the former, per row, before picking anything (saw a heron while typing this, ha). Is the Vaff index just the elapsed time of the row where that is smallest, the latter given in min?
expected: 1039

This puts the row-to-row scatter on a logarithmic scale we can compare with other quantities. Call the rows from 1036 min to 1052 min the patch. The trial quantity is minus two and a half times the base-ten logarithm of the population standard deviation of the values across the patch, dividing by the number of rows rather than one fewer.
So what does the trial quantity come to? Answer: -1.3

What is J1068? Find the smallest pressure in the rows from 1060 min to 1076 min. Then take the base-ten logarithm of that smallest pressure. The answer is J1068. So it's 1.63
